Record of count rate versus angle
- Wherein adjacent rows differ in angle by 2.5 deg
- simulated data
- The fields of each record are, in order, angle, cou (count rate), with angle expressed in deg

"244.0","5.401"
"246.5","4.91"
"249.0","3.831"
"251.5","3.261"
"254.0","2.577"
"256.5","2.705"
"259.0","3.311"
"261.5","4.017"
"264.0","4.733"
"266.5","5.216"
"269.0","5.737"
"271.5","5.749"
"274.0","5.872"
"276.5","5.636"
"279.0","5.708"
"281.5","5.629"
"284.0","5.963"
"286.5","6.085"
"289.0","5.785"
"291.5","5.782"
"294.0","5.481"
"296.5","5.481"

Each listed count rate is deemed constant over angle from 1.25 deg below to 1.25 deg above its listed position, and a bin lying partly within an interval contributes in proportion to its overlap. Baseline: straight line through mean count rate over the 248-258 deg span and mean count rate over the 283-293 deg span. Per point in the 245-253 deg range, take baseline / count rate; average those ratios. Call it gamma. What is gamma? 0.72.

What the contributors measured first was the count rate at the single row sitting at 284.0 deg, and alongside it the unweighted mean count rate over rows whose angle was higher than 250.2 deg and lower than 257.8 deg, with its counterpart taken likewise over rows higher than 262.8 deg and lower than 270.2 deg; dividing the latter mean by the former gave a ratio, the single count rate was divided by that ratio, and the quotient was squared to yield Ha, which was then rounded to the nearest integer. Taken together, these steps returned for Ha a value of 11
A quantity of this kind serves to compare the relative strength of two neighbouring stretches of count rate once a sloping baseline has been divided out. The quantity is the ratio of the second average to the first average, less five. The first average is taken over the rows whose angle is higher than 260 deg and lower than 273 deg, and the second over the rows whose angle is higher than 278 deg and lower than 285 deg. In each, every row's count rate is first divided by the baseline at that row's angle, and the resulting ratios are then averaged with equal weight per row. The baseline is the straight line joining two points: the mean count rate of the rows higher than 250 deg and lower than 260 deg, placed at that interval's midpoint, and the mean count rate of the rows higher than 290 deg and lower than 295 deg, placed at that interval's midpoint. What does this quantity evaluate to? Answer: -4.11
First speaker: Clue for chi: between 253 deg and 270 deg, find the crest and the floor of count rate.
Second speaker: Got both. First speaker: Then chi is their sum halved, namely 4.16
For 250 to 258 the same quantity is 2.92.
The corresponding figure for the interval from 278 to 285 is 5.80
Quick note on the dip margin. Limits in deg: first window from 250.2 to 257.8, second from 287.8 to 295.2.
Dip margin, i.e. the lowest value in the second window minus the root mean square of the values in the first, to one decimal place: 2.6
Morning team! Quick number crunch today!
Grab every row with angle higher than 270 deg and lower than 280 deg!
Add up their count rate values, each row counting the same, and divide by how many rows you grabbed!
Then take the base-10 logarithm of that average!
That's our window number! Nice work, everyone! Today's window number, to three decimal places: 0.759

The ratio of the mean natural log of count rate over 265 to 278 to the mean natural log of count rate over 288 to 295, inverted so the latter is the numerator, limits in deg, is 1.0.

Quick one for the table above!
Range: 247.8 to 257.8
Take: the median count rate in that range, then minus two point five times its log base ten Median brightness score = -1.19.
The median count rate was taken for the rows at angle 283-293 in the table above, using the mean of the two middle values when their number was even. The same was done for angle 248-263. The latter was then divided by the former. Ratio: 0.56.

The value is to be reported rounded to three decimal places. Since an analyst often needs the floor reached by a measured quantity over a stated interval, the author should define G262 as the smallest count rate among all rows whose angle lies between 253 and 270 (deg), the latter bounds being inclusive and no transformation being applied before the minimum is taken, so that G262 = 2.577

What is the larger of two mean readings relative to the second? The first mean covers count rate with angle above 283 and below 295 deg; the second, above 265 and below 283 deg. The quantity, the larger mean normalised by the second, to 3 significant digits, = 1.03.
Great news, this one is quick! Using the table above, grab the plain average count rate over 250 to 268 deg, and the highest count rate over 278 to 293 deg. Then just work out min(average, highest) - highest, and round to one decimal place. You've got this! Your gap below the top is -2.4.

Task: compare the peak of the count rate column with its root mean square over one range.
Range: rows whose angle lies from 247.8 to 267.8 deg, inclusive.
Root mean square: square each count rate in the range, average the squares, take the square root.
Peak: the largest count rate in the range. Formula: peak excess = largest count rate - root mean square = 1.4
